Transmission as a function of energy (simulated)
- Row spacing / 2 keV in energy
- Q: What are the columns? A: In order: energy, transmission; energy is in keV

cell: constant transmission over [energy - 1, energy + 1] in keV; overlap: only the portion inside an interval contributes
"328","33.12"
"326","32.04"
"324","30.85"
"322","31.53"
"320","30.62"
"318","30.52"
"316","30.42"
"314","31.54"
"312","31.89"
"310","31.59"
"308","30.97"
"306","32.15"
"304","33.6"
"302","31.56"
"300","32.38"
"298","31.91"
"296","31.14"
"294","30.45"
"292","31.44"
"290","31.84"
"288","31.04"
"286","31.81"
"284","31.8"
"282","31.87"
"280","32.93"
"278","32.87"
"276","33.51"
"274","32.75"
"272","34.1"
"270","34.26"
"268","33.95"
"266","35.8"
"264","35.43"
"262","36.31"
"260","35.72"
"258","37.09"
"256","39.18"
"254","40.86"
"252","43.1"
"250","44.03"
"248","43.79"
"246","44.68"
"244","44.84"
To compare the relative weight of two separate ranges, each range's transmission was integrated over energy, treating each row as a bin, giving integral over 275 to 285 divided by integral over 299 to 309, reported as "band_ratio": 1.01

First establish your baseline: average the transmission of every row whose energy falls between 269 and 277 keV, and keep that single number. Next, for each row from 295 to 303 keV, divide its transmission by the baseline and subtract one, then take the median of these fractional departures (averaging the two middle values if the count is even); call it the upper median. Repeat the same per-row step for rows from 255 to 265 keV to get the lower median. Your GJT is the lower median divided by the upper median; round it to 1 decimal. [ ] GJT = -1.4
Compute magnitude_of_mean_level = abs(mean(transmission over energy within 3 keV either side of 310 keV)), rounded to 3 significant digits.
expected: 31.5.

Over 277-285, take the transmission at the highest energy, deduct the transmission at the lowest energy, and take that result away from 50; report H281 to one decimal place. 51.1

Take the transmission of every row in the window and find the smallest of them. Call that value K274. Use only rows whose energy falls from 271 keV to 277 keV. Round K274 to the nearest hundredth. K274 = 32.75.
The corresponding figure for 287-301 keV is 30.45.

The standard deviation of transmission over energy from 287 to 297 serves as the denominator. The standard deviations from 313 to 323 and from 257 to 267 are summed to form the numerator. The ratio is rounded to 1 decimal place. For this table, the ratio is 2.4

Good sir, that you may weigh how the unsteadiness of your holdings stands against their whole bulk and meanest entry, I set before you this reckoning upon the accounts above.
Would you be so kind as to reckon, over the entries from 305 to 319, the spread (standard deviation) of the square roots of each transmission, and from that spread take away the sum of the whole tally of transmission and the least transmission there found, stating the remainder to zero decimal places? -249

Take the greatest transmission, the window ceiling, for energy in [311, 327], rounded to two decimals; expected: 32.04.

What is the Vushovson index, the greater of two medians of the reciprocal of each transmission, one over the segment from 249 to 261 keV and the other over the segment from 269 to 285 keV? 0.0304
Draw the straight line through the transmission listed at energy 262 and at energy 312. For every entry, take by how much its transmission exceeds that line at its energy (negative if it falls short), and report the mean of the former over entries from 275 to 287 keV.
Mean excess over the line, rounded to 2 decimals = -2.17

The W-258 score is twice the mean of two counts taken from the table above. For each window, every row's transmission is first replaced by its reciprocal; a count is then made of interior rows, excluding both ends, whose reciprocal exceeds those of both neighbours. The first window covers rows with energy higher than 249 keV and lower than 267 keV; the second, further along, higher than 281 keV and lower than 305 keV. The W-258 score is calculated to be 6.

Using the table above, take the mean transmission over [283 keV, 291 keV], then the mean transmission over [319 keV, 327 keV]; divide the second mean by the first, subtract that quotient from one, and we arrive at 0.01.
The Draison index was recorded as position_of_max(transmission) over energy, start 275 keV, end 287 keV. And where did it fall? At 276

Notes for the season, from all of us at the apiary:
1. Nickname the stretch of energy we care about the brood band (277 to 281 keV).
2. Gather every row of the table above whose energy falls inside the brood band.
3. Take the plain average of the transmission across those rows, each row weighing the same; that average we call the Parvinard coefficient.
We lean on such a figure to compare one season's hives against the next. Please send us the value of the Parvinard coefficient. 32.9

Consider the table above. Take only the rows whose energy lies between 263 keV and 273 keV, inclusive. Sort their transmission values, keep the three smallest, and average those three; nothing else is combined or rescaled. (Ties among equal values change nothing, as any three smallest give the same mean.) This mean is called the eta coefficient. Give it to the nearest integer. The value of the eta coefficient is 34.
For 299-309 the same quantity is 32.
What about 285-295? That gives 31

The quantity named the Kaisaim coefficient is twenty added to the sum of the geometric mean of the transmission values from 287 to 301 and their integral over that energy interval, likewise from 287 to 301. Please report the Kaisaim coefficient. 492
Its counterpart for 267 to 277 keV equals 391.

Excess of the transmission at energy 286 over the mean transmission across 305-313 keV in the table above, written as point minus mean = 0.2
